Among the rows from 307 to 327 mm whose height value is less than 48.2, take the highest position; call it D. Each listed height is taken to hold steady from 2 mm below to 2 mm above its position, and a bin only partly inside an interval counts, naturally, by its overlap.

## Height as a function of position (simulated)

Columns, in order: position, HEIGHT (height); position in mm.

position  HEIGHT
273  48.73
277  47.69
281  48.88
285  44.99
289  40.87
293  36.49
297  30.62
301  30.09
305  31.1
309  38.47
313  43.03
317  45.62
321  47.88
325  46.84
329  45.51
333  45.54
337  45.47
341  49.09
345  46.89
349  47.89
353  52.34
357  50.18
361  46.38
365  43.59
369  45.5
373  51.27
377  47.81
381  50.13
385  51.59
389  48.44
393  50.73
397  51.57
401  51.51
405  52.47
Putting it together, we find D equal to 325 mm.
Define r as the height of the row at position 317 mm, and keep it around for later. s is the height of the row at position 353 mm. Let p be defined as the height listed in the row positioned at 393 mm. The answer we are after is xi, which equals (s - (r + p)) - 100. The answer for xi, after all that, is -144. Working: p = 50.73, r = 45.62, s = 52.34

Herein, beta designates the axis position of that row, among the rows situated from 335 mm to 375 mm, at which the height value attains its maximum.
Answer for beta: 353 mm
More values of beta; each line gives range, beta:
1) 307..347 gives 341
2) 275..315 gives 281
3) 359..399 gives 385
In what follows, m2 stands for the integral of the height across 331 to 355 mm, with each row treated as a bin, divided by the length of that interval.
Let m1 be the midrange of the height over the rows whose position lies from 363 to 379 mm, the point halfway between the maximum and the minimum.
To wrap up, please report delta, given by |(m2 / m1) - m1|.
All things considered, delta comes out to 46.4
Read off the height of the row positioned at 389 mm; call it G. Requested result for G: 48.44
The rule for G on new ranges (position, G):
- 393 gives 50.73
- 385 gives 51.59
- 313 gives 43.03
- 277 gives 47.69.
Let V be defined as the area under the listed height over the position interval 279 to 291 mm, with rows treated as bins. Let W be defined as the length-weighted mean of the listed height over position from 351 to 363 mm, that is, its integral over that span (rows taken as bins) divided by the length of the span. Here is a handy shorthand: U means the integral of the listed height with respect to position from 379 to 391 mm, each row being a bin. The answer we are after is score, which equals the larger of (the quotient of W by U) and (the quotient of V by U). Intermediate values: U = 601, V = 539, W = 49.6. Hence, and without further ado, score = 0.90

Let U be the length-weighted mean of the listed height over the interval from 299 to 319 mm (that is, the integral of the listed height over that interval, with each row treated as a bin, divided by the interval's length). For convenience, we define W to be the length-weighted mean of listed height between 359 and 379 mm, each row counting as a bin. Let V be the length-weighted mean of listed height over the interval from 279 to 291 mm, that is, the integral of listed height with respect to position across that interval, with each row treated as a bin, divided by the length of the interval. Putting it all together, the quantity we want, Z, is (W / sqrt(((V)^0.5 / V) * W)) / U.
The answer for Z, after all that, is 0.471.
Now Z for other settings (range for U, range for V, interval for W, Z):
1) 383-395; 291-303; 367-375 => 0.330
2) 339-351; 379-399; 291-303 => 0.316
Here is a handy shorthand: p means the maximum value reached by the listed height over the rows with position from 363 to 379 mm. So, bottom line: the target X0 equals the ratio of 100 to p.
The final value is 1.95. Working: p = 51.27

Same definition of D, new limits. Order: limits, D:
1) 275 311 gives 309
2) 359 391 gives 377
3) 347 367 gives 365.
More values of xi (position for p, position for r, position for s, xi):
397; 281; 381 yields -150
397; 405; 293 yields -168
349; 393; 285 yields -154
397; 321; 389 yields -151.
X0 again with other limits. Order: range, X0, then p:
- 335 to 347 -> 2.04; 49.09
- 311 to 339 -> 2.09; 47.88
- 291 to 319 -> 2.19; 45.62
